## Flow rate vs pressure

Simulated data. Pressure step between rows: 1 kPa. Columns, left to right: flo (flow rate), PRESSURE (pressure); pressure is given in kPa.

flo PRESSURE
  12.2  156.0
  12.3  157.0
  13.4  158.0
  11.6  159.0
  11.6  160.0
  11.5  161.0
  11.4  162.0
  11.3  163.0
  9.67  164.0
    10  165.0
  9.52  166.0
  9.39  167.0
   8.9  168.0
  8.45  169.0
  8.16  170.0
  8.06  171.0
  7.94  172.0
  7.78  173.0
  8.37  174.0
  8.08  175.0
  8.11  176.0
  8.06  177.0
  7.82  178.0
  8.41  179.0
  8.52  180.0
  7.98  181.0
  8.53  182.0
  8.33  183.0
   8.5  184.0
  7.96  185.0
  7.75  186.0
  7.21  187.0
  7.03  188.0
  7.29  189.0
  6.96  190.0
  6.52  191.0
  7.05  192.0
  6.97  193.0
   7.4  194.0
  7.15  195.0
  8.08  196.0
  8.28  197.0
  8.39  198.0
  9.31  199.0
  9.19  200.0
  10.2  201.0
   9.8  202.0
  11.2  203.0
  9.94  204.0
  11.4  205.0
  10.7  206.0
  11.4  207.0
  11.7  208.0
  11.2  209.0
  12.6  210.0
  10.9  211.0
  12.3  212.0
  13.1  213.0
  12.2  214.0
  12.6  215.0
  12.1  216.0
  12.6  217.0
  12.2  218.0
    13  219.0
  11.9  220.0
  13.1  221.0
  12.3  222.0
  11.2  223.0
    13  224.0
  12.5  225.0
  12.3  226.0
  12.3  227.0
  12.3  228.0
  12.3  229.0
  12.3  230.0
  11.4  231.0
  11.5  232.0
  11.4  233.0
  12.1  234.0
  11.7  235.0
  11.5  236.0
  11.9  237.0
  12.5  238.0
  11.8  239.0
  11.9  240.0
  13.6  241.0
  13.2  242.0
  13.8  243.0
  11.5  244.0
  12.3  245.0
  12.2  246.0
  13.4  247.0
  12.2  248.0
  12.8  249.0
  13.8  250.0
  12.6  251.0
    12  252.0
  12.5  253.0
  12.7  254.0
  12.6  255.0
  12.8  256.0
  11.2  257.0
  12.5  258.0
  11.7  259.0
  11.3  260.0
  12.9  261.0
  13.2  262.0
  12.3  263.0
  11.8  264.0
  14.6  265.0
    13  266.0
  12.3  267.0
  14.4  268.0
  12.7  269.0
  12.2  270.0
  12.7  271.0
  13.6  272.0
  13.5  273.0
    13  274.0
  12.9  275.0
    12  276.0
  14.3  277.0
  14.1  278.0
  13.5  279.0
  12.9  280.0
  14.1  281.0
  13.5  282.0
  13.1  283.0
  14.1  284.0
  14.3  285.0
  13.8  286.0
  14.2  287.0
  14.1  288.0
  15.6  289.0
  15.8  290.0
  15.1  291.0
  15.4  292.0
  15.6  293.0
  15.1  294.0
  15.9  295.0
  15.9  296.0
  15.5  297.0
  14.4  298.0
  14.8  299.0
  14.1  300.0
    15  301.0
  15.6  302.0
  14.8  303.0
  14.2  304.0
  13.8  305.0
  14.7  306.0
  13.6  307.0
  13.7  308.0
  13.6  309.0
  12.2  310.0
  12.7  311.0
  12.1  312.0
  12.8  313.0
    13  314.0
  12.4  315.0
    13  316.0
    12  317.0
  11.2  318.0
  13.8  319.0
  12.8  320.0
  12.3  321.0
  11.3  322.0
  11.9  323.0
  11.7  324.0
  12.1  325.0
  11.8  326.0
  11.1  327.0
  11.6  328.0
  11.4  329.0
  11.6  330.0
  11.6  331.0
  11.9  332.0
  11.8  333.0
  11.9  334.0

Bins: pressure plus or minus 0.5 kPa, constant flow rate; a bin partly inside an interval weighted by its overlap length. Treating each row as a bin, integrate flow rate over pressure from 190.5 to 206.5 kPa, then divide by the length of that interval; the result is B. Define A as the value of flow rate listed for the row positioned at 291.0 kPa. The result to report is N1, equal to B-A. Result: -6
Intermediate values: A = 15.1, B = 8.8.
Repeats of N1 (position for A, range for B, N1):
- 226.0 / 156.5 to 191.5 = -3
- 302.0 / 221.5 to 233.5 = -4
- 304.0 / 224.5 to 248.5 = -2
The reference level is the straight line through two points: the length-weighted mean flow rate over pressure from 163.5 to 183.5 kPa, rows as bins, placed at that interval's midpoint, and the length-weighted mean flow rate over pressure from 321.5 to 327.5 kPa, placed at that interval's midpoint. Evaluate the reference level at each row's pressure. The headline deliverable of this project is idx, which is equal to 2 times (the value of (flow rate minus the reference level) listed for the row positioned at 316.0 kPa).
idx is 3.1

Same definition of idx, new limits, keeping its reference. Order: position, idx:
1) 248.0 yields 4.3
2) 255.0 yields 4.8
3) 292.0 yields 8.9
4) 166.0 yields 2.3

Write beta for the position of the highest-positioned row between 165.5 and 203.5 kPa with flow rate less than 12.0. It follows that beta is 203.0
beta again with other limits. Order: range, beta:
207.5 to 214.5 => 211.0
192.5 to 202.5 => 202.0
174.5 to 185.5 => 185.0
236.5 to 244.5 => 244.0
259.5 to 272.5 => 264.0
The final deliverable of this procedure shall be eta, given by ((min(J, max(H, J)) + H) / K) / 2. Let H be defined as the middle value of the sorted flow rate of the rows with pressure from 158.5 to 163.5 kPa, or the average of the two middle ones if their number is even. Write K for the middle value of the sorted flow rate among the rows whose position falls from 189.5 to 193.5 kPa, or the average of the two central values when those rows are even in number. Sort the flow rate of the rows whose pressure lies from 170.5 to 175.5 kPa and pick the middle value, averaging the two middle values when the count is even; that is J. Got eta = 1.40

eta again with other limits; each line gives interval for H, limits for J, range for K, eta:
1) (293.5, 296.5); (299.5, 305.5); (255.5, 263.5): 1.23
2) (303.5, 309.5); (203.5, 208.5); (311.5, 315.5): 1.00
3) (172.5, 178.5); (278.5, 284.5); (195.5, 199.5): 1.29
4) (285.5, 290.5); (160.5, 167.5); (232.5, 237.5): 1.03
